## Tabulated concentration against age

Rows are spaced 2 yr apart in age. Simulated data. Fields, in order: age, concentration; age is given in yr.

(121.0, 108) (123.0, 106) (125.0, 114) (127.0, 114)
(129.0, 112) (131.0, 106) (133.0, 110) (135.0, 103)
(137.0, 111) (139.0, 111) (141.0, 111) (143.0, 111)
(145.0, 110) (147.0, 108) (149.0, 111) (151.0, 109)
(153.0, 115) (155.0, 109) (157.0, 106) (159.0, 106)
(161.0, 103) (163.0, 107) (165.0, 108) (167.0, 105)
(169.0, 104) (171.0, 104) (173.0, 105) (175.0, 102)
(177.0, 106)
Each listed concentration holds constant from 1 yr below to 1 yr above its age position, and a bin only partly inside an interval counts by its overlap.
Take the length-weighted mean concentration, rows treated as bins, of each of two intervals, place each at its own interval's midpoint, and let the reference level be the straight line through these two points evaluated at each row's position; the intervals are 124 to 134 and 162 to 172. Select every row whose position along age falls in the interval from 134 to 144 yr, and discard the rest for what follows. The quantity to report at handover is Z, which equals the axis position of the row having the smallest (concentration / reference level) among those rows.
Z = 135.0 yr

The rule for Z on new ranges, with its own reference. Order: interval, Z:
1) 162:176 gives 175.0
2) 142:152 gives 147.0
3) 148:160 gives 157.0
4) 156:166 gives 161.0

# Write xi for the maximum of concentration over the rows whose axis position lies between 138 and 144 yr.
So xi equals 111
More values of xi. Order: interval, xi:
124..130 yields 114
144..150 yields 111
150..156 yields 115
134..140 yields 111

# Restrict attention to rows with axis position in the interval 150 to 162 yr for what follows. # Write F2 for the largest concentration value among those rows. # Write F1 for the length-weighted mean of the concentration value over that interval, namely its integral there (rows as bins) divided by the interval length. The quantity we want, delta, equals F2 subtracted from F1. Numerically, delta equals -7.0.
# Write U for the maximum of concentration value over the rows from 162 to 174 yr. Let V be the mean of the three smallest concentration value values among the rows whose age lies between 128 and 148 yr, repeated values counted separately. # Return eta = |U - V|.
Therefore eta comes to 2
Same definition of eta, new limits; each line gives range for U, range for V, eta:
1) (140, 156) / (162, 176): 12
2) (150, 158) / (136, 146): 4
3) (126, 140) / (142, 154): 5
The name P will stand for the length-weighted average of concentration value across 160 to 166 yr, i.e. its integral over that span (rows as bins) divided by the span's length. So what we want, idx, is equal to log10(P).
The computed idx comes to 2.03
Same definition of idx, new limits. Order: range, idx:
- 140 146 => 2.04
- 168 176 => 2.02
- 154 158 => 2.03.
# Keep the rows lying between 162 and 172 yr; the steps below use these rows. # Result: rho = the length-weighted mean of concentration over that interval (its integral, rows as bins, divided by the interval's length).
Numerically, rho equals 106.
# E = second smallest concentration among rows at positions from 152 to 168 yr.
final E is 105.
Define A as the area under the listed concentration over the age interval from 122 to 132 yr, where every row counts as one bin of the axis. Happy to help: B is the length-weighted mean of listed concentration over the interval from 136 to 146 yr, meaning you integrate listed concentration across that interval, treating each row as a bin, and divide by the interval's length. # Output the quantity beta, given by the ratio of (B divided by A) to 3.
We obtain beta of 0.0335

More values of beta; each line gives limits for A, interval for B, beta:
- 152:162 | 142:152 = 0.0340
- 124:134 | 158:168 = 0.0317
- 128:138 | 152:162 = 0.0331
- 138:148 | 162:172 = 0.0319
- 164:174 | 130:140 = 0.0343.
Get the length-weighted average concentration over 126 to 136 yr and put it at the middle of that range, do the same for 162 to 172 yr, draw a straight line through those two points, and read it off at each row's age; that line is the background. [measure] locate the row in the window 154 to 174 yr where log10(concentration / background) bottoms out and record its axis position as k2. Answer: 161.0 yr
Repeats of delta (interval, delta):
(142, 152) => -1.2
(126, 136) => -5.0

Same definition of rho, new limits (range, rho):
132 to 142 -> 109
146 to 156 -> 110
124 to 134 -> 111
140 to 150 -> 110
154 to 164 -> 106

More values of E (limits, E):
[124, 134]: 110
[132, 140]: 110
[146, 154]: 109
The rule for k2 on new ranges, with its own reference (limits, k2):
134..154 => 135.0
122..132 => 123.0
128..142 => 135.0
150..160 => 157.0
